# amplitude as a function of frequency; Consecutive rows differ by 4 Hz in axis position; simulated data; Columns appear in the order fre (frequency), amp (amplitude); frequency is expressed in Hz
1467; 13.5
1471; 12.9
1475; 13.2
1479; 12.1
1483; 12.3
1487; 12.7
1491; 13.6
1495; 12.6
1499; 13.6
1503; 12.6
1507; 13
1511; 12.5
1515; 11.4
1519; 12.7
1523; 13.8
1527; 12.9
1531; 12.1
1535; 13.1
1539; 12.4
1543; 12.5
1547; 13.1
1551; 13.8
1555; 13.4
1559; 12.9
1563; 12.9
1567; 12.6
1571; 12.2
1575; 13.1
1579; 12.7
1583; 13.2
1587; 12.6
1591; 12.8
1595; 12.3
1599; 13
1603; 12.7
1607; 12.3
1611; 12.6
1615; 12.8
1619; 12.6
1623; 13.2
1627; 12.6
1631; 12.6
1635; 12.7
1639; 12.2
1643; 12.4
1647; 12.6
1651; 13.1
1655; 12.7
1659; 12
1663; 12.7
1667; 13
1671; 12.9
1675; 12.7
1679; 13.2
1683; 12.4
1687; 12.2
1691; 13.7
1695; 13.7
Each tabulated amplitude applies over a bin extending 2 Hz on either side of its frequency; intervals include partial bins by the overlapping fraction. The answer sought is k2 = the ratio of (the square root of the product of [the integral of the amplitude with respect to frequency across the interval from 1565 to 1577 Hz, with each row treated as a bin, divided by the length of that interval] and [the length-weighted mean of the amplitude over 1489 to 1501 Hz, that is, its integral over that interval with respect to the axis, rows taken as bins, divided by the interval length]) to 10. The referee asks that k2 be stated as 1.29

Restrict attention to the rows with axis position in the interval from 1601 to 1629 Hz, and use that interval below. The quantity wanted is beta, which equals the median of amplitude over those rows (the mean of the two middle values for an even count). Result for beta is 12.6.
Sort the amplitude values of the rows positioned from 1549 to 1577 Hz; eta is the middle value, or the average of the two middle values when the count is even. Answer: 12.9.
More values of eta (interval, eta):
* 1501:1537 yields 12.7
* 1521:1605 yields 12.9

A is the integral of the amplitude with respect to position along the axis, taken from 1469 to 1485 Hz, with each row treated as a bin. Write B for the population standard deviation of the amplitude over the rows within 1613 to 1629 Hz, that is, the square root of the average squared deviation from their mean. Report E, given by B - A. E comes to -202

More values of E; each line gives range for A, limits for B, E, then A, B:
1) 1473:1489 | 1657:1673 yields -201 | 201.2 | 0.39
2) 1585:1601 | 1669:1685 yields -203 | 202.8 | 0.29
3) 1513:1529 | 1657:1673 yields -203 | 203.2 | 0.39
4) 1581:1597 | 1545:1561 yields -203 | 203.6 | 0.34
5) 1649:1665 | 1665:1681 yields -202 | 202.0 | 0.18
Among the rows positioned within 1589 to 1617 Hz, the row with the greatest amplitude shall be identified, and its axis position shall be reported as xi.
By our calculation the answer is 1599 Hz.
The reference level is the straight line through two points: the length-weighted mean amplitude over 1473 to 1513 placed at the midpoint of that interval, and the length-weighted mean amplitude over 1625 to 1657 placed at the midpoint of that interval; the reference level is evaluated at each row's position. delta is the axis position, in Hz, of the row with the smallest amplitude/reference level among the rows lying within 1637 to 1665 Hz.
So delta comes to 1659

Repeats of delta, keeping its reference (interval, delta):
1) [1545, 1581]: 1571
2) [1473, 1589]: 1515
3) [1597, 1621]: 1607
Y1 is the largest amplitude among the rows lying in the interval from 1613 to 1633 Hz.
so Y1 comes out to 13.2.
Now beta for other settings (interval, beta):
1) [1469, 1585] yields 12.9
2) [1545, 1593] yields 12.9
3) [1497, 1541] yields 12.7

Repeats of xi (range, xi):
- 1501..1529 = 1523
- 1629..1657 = 1651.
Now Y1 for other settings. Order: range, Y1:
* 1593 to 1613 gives 13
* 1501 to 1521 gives 13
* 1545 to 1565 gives 13.8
